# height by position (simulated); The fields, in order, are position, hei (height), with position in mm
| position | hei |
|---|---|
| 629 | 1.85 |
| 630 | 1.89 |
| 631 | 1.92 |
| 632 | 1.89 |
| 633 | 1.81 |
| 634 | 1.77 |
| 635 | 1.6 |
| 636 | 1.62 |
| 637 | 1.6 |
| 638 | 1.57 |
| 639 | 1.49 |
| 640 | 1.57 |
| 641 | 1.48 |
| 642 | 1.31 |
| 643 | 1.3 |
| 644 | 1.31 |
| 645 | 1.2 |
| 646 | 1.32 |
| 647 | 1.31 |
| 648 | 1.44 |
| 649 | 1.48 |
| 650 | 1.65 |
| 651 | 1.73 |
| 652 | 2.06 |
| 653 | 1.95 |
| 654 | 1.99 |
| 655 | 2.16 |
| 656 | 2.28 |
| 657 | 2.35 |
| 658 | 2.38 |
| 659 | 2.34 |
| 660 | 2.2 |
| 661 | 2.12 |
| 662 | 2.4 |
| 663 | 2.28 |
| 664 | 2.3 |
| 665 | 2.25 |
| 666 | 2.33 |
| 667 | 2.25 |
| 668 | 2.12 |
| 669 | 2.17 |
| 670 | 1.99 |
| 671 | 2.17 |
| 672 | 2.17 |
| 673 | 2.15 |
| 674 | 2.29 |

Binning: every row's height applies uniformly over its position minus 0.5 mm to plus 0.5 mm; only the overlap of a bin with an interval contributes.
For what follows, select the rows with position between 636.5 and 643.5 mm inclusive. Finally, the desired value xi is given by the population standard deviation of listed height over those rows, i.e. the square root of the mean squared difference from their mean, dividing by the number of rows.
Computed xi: 0.11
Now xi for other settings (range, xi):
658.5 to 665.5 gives 0.09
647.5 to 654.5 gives 0.23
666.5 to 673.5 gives 0.07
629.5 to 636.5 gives 0.12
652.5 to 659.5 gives 0.16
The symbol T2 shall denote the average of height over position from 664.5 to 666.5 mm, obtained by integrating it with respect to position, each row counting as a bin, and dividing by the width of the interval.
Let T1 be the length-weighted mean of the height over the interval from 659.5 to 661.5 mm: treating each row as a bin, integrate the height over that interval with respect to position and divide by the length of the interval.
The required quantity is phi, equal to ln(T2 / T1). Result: 0.06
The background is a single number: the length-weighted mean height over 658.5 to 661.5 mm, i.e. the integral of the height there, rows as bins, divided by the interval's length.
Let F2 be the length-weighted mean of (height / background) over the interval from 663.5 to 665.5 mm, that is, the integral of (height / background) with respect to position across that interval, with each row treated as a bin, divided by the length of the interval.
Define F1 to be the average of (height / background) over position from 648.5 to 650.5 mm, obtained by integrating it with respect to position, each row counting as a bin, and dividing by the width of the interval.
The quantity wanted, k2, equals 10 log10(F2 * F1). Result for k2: -1.4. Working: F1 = 0.70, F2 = 1.02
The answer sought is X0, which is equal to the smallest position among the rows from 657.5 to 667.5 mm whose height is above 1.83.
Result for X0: 658 mm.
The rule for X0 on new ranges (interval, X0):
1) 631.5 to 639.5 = 632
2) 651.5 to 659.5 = 652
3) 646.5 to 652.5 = 652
